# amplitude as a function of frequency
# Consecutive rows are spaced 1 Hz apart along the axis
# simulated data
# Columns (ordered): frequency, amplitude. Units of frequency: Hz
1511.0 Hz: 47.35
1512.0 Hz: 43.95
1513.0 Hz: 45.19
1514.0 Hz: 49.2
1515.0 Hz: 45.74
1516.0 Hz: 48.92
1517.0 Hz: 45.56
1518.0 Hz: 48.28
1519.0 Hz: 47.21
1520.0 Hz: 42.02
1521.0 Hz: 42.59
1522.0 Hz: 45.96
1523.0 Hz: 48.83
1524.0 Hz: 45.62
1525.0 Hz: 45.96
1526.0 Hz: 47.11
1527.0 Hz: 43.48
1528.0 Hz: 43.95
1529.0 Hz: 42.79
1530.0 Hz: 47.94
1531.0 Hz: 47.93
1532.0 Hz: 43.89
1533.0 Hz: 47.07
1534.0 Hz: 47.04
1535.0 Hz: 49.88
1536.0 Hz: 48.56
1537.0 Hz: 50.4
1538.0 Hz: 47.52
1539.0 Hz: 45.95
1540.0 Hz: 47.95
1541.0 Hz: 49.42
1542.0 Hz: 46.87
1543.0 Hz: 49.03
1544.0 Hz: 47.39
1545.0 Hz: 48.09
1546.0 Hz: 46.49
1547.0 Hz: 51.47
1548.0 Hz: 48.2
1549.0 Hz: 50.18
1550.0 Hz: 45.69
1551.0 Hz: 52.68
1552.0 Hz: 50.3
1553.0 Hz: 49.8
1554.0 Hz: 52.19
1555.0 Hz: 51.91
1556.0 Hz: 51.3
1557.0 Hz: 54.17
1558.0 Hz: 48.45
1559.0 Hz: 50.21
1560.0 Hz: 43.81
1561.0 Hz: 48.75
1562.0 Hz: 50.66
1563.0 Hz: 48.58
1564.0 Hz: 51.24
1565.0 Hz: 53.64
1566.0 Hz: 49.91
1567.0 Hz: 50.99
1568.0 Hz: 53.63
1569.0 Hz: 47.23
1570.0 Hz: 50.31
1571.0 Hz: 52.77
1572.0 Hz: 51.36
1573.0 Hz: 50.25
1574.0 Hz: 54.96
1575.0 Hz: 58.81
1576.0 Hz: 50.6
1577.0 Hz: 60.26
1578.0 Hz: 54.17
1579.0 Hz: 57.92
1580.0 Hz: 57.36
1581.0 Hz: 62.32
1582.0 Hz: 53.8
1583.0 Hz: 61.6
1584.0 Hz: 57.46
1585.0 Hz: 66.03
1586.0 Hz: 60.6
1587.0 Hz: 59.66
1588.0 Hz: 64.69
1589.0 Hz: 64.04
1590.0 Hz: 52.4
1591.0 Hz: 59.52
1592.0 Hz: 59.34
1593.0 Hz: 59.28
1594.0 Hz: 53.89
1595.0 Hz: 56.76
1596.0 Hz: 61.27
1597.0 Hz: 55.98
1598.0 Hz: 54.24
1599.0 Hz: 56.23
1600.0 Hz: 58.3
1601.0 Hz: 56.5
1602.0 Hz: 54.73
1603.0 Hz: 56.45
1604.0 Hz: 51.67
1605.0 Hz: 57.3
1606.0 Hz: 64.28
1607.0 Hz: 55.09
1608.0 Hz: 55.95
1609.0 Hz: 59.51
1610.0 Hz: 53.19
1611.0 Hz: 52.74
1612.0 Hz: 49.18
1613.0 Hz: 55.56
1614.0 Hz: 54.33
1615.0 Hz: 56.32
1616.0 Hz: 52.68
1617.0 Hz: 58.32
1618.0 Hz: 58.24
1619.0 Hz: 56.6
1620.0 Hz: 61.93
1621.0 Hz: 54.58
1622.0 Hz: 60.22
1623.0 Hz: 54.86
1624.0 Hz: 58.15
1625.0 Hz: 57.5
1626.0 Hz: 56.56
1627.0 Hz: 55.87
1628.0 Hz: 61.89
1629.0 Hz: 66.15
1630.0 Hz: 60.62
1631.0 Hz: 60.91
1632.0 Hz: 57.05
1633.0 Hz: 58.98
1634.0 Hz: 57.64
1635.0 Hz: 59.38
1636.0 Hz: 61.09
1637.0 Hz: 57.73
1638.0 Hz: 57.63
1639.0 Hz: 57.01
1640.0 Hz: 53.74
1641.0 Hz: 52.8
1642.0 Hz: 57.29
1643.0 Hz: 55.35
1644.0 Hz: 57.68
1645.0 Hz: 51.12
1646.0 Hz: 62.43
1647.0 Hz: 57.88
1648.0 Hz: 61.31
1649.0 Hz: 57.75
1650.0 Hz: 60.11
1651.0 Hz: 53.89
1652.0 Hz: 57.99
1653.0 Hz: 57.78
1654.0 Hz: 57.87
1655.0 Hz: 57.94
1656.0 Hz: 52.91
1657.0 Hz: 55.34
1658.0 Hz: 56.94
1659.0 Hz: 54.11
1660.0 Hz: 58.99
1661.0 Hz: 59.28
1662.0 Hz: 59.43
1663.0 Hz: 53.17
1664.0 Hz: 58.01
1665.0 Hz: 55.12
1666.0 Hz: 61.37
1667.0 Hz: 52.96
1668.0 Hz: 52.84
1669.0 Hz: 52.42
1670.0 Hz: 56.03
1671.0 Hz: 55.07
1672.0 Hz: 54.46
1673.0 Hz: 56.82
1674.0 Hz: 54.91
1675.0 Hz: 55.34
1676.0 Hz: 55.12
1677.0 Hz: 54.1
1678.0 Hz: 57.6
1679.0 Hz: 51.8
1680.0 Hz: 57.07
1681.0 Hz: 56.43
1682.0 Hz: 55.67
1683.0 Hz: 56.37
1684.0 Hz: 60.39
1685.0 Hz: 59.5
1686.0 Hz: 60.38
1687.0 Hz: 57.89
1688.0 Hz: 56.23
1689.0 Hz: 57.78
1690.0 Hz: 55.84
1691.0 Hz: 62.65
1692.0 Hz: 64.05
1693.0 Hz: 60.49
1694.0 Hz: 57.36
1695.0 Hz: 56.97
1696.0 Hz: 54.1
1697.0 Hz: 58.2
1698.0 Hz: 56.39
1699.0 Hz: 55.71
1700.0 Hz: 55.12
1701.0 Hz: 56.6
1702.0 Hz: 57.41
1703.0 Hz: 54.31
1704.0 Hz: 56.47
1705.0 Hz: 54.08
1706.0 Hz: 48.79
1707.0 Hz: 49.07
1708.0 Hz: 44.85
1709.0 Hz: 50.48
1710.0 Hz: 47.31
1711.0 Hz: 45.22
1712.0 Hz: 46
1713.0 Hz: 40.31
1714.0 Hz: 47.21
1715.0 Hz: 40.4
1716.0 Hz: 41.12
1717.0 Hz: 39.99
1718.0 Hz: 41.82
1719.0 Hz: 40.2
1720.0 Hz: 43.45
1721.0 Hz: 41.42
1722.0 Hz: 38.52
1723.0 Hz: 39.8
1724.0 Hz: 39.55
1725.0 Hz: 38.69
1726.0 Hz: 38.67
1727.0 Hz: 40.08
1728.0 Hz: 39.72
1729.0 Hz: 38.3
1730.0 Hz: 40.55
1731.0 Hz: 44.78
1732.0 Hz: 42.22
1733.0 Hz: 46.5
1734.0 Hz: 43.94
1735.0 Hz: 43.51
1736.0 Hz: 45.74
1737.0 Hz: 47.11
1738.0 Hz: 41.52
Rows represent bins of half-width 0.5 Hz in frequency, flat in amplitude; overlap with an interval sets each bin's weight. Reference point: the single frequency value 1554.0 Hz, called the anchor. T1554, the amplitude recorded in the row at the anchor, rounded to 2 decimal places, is 52.19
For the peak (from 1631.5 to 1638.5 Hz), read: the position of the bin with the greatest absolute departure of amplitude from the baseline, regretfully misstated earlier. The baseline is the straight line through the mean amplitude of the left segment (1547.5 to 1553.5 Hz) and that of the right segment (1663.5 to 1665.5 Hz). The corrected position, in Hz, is 1636.0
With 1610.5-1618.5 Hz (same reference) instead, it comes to 1617.0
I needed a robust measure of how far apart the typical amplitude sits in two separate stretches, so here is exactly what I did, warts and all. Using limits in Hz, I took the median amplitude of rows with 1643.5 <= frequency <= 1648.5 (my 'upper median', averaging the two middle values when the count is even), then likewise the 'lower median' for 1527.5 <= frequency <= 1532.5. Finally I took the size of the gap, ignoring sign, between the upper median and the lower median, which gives 14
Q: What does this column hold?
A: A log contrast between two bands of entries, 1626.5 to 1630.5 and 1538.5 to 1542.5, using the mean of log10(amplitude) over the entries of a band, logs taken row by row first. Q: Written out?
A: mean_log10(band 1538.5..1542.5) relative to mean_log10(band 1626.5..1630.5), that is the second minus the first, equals -0.11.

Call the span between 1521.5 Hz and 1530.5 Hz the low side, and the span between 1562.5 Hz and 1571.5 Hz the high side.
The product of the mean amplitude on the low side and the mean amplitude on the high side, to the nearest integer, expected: 2329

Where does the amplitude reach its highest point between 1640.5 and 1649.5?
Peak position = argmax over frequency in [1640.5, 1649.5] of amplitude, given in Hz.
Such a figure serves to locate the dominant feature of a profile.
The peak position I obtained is 1646.0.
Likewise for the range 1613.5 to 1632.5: 1629.0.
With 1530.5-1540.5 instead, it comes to 1537.0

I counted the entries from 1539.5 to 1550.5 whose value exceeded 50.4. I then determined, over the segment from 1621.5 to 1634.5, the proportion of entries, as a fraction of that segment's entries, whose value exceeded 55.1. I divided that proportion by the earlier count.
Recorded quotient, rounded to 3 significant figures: 0.923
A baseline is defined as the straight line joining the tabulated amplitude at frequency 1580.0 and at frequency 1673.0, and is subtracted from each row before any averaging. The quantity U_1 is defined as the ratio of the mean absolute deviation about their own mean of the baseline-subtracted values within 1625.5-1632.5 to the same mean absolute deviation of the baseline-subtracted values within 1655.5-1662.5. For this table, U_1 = 1.3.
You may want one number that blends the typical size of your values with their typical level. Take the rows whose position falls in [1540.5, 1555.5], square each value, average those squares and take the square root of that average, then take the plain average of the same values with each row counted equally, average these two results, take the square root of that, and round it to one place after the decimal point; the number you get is 7.0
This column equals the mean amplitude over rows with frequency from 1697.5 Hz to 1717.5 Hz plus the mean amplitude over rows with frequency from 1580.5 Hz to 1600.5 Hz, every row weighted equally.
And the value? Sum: 108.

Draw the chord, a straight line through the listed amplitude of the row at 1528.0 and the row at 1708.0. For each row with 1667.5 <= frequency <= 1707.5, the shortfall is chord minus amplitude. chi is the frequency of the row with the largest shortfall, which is 1706.0 Hz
